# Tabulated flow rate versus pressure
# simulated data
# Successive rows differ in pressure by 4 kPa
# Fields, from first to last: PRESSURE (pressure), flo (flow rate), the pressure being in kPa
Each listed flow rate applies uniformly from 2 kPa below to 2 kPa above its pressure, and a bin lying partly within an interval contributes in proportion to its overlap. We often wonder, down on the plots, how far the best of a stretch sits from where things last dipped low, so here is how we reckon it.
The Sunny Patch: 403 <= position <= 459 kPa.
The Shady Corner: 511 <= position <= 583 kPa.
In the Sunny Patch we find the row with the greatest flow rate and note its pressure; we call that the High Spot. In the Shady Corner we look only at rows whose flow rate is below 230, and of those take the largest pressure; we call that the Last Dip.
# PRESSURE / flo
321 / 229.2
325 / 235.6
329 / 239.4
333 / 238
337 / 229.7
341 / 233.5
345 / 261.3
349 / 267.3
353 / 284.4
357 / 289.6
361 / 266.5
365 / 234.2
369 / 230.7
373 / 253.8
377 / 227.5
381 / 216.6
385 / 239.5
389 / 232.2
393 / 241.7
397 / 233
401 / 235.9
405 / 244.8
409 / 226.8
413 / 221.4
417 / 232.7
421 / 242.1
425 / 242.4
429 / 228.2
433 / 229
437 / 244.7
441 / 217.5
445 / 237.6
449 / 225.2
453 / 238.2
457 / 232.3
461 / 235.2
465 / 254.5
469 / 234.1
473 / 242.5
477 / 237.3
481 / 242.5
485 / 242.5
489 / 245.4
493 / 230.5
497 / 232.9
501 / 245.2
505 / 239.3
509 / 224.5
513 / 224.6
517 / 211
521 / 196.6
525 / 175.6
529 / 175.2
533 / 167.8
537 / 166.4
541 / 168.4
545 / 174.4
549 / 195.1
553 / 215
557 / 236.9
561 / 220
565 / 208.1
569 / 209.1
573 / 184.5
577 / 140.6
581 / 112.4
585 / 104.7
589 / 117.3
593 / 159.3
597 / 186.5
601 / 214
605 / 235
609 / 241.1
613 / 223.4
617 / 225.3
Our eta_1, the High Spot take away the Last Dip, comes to -176 kPa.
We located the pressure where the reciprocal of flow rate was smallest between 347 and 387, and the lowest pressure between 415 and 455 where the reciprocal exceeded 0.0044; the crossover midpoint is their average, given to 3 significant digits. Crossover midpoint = 399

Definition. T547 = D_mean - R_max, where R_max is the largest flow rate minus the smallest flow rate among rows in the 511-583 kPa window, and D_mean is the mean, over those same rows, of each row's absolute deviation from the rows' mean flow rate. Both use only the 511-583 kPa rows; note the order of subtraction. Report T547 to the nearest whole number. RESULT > -99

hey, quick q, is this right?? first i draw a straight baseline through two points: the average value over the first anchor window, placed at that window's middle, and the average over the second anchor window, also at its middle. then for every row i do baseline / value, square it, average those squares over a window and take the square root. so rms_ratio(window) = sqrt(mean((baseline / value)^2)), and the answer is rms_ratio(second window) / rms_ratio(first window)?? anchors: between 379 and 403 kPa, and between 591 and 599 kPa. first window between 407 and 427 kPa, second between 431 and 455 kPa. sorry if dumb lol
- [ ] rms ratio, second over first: 0.97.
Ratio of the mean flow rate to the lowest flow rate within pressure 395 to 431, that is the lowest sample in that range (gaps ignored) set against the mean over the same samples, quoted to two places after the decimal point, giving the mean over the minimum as 1.06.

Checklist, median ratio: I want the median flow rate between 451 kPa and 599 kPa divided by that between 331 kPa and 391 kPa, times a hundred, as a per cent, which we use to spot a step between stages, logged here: 90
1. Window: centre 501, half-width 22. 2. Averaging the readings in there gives 230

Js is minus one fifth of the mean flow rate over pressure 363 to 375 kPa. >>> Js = -47.9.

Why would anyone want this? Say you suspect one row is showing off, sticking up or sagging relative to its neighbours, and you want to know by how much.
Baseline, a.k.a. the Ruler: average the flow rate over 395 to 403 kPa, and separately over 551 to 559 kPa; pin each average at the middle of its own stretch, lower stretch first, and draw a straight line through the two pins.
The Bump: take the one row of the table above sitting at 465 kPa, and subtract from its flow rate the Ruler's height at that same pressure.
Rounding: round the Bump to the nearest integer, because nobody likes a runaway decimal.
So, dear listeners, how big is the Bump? 24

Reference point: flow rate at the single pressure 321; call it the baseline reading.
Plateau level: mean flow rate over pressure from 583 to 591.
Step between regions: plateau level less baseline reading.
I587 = -118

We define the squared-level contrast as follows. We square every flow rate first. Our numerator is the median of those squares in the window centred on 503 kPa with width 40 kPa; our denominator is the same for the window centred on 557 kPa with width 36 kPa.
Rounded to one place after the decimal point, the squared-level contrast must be 1.2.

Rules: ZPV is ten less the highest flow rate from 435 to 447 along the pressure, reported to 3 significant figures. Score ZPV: -235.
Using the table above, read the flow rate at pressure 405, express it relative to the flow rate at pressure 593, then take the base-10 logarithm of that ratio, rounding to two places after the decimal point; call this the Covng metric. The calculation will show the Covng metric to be 0.19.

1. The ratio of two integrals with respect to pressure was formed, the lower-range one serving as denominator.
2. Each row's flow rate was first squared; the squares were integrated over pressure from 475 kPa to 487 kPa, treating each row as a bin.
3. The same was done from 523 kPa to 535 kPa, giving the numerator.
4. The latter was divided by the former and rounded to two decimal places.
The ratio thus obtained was 0.52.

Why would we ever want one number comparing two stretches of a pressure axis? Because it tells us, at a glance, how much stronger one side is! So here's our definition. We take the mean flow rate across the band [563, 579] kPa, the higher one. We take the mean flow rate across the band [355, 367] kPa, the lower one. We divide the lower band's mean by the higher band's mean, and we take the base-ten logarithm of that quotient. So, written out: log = 0.15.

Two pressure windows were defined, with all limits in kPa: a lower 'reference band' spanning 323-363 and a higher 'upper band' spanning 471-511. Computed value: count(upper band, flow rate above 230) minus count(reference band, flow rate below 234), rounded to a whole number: 7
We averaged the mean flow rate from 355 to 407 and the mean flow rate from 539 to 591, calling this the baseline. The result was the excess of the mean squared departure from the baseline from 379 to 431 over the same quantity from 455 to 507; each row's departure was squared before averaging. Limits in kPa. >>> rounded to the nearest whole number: -300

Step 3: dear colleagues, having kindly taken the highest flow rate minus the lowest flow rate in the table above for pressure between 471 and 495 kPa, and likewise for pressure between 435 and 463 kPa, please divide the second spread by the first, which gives 1.8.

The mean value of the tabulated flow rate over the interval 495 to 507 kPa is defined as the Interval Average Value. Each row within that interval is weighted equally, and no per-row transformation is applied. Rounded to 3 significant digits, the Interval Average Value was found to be 239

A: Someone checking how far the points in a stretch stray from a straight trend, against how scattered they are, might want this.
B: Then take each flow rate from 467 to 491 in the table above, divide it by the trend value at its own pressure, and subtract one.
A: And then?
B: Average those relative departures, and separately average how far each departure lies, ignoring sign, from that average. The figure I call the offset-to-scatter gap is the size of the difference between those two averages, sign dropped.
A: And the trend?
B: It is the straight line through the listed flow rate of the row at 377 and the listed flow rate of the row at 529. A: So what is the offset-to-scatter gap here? 0.22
